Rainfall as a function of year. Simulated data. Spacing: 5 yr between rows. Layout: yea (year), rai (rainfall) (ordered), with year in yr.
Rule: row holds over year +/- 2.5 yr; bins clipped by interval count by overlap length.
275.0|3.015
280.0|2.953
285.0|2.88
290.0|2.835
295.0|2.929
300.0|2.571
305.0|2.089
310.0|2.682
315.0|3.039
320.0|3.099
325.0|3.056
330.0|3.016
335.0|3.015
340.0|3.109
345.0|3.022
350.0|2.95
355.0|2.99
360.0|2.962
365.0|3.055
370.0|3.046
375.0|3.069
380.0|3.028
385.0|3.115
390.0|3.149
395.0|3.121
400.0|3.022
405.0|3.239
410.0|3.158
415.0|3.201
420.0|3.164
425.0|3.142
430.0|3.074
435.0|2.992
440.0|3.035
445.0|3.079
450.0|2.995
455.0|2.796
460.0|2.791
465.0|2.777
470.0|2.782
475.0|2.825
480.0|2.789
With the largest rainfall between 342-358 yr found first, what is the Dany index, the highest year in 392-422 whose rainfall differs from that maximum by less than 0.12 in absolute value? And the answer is 400.0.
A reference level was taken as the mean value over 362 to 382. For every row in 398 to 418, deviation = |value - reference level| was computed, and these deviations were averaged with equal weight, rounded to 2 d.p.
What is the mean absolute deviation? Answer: 0.12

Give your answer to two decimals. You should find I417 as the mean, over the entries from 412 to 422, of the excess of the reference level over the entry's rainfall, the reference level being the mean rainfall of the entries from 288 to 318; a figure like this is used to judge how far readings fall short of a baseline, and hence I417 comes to -0.49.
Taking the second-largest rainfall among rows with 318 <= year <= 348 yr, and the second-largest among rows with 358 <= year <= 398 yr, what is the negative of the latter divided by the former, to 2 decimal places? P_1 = -1.01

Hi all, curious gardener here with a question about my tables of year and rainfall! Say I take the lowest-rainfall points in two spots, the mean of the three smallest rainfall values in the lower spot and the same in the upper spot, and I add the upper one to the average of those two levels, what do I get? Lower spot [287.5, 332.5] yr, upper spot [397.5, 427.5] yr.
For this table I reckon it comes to 5.88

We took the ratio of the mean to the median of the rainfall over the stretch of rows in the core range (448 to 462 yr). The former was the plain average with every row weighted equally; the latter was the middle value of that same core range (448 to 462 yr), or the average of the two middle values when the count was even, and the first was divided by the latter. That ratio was 1.02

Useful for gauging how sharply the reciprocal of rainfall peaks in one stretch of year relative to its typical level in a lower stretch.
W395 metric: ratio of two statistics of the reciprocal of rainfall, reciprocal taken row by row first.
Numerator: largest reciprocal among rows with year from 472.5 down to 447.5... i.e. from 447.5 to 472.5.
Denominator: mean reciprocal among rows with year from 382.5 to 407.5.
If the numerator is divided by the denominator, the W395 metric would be 1.13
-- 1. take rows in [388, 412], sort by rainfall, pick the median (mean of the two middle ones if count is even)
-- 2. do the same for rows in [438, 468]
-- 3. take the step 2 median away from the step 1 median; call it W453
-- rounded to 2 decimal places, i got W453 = 0.25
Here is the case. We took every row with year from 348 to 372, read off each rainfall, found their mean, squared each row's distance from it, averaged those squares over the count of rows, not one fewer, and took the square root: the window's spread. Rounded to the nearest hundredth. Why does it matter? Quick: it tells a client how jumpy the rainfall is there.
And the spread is 0.04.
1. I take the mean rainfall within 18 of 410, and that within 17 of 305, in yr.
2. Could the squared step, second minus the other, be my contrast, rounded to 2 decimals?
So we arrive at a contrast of 0.16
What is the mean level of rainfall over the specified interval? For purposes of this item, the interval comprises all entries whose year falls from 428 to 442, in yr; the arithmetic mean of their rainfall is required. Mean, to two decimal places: 3.03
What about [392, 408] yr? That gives 3.13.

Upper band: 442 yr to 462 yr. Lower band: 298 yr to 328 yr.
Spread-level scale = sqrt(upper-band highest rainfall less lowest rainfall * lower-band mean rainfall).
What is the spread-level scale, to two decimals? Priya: 0.89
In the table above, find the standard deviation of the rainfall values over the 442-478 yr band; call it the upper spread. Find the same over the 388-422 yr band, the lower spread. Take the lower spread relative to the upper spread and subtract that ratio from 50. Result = 49.4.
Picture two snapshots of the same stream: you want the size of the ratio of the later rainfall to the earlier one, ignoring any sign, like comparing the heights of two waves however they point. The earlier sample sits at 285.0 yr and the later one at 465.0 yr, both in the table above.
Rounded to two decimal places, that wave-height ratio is 0.96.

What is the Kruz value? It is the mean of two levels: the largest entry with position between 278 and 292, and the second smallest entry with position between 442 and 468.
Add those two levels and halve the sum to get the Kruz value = 2.87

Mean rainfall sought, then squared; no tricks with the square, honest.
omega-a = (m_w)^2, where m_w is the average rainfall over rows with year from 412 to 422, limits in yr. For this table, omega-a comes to 10.13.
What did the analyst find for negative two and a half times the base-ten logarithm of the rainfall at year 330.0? -1.20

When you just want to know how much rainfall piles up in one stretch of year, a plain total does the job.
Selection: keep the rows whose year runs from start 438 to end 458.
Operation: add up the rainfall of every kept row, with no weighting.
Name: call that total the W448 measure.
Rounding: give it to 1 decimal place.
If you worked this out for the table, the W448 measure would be 11.9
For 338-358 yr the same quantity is 12.1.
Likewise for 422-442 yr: 12.2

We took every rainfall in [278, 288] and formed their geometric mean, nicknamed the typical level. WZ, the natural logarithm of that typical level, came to 1.07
